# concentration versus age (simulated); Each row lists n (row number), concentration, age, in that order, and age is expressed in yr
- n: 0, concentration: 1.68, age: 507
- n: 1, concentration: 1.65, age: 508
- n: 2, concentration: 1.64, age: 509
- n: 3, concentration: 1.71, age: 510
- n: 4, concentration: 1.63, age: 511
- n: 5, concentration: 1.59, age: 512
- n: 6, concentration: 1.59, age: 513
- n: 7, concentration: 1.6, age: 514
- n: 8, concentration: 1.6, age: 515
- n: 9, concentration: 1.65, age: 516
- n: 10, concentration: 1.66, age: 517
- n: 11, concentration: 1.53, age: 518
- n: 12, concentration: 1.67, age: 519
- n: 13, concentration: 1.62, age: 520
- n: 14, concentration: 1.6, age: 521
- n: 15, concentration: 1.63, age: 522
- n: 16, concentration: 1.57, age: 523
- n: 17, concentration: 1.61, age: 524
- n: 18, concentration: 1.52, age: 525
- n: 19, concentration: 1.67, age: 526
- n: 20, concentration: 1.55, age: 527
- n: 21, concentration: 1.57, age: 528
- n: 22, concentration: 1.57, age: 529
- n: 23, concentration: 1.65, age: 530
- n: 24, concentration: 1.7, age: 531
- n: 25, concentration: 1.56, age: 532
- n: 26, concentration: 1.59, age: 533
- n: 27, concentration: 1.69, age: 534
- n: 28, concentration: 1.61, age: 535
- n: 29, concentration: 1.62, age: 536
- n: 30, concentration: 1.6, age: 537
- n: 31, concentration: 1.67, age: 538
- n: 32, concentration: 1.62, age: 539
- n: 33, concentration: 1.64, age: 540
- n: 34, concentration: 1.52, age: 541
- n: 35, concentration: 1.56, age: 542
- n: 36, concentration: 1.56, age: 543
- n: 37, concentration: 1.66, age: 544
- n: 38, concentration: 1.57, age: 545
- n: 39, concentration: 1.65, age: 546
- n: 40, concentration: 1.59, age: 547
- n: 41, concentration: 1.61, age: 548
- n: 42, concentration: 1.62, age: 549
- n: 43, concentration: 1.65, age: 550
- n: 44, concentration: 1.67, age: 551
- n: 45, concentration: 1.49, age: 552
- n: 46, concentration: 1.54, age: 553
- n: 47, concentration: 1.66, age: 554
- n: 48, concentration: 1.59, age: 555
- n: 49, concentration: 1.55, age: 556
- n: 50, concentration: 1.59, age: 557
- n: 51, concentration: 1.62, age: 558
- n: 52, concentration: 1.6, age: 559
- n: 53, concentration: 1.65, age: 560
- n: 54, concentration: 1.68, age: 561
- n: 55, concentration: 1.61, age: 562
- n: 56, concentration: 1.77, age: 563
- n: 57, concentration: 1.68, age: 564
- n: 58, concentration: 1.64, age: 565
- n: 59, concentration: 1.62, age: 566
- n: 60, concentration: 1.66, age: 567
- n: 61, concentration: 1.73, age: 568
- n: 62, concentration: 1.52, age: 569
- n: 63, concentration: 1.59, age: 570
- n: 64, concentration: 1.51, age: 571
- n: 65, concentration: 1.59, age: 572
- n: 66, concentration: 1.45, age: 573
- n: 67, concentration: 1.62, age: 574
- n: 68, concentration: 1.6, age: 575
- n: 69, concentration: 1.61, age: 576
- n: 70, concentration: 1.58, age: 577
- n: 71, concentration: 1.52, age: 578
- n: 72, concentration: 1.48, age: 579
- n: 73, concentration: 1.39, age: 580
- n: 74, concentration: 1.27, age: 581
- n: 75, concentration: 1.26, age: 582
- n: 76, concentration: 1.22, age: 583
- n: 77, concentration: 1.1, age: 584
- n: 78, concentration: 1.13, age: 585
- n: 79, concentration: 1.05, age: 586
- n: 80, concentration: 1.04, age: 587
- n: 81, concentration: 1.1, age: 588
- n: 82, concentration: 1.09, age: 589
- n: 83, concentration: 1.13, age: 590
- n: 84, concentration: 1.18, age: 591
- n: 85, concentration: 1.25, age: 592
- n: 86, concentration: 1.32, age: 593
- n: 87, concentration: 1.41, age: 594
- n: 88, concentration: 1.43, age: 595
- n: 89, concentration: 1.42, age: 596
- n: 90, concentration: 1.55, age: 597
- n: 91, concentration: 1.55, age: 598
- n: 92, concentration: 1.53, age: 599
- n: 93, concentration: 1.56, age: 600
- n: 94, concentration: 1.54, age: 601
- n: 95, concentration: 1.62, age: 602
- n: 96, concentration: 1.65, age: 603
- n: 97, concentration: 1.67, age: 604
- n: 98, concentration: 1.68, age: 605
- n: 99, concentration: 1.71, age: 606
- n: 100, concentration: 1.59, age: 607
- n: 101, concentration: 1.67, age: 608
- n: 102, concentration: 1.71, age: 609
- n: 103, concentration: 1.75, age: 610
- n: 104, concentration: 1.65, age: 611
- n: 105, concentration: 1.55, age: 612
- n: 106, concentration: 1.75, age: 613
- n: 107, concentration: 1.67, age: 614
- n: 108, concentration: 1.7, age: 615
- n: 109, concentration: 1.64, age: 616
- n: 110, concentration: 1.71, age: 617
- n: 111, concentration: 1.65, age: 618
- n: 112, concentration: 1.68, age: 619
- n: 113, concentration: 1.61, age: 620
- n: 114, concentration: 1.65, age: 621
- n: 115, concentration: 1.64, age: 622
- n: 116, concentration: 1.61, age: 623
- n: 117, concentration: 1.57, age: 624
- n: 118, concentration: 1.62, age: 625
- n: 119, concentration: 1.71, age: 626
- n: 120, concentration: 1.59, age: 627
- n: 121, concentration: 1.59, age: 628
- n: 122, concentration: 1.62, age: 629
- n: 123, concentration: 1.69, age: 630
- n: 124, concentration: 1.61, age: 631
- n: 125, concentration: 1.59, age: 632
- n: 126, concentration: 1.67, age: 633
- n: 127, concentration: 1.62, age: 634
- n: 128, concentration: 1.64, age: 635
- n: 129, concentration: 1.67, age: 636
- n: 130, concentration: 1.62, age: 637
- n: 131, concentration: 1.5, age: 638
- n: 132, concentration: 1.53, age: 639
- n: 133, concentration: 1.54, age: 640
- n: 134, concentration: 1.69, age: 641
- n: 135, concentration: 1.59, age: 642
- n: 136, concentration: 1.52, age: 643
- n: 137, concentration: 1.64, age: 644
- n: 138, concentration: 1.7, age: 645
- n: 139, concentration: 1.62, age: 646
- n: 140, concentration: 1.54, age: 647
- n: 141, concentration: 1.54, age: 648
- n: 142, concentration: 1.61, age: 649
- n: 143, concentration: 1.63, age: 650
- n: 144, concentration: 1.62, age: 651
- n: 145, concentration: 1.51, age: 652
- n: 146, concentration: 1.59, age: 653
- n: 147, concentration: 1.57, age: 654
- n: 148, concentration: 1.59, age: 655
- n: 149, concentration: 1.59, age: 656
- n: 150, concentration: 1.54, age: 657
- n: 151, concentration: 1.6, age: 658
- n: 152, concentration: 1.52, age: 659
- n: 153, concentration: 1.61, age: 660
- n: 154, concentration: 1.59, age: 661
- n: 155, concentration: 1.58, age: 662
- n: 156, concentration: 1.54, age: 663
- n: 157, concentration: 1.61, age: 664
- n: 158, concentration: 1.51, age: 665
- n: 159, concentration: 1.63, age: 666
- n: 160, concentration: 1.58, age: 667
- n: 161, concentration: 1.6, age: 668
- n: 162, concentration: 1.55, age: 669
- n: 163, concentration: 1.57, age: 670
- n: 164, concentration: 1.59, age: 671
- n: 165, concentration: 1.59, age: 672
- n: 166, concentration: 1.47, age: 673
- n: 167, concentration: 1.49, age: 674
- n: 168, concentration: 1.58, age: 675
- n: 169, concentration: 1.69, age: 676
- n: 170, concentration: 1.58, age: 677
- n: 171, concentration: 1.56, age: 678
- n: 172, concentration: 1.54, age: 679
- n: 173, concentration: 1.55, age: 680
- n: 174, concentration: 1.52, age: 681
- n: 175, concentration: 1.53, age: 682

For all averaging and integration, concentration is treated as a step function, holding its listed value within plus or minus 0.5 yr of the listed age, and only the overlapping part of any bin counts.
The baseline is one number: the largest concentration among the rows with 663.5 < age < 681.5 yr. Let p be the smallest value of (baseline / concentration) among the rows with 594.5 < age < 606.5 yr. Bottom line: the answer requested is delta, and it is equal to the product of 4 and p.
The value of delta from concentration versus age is 3.95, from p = 0.99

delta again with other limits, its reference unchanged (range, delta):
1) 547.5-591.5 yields 3.82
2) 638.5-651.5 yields 3.98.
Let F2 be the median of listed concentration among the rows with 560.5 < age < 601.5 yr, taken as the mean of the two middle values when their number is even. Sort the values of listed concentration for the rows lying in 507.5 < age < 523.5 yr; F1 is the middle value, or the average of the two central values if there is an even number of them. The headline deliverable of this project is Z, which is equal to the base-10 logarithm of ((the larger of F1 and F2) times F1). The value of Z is 0.422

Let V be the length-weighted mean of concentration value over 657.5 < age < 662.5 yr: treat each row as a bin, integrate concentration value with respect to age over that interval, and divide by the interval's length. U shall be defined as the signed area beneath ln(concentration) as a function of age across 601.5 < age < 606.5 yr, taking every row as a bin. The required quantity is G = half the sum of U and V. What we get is 2.07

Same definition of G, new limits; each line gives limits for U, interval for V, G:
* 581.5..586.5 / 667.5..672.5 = 1.14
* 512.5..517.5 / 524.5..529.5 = 1.99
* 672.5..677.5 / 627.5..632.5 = 1.92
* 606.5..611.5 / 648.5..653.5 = 2.08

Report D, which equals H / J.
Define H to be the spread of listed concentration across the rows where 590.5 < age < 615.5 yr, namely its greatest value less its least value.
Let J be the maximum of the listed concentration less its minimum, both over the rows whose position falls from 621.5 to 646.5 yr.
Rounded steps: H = 0.57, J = 0.21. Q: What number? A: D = 2.7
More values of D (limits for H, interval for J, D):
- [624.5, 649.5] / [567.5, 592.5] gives 0.3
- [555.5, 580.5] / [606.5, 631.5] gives 1.9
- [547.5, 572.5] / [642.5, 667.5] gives 1.5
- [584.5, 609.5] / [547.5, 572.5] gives 2.4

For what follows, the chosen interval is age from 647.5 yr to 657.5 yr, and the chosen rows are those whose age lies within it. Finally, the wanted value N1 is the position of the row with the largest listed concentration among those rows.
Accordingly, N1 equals 650 yr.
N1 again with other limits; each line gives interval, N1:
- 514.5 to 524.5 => 519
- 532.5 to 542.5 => 534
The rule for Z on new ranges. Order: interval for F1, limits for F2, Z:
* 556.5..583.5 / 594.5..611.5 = 0.414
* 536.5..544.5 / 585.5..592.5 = 0.414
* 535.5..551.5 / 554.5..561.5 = 0.419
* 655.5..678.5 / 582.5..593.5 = 0.397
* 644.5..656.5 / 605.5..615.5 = 0.428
